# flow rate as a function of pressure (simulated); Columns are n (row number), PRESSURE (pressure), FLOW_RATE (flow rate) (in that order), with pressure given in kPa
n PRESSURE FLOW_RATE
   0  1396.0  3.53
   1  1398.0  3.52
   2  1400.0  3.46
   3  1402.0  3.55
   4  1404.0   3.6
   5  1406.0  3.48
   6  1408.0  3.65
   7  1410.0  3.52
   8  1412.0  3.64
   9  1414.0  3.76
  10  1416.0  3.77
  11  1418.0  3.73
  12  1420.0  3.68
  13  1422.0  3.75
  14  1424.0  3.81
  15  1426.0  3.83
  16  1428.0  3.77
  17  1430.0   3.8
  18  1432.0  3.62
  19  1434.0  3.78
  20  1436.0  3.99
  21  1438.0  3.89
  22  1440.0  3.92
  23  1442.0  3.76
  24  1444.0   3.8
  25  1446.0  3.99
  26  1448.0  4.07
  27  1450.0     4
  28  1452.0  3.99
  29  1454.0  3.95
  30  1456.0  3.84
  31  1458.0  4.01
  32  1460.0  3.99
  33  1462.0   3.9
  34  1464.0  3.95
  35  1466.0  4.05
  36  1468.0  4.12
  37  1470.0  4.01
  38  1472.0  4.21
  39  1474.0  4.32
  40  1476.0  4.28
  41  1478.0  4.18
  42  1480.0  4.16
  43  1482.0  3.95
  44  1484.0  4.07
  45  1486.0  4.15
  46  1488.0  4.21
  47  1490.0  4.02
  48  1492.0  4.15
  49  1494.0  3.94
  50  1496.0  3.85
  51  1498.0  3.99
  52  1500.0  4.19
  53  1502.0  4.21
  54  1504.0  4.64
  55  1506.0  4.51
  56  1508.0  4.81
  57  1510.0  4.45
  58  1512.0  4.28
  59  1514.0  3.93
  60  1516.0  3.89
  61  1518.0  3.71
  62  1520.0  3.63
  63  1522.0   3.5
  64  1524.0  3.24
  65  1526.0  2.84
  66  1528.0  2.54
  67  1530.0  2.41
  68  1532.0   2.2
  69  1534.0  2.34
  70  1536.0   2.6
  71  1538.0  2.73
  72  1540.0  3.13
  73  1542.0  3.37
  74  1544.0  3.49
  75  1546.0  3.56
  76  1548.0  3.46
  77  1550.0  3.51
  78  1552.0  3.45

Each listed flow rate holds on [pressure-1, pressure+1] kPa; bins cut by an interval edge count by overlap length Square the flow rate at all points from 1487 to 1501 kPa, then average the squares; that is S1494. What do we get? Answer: 16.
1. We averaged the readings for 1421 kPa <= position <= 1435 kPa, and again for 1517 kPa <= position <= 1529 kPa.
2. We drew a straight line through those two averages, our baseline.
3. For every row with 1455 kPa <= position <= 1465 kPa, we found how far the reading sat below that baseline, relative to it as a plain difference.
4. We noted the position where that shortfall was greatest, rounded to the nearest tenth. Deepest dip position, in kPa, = 1456.0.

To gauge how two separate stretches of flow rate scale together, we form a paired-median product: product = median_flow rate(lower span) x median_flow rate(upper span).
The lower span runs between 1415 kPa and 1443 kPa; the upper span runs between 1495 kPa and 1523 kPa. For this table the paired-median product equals 15.4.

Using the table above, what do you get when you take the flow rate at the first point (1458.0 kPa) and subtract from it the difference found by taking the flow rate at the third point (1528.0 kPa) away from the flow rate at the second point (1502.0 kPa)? 2.3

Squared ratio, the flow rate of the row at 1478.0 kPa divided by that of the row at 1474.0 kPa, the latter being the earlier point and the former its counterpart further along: 0.9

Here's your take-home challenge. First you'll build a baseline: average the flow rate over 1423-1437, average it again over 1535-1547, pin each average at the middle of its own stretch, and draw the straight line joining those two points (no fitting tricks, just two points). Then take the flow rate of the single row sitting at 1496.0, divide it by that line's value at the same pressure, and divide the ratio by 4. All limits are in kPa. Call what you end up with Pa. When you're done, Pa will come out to 0.282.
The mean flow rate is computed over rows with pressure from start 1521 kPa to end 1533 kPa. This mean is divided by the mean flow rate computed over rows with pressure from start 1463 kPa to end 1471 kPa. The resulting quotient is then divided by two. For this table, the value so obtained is 0.35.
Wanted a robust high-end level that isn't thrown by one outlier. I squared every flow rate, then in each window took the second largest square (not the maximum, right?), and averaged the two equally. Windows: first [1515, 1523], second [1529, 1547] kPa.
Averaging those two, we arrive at 13.0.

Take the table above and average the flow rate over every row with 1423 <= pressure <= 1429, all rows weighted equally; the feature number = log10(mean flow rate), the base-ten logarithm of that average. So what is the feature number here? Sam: 0.58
